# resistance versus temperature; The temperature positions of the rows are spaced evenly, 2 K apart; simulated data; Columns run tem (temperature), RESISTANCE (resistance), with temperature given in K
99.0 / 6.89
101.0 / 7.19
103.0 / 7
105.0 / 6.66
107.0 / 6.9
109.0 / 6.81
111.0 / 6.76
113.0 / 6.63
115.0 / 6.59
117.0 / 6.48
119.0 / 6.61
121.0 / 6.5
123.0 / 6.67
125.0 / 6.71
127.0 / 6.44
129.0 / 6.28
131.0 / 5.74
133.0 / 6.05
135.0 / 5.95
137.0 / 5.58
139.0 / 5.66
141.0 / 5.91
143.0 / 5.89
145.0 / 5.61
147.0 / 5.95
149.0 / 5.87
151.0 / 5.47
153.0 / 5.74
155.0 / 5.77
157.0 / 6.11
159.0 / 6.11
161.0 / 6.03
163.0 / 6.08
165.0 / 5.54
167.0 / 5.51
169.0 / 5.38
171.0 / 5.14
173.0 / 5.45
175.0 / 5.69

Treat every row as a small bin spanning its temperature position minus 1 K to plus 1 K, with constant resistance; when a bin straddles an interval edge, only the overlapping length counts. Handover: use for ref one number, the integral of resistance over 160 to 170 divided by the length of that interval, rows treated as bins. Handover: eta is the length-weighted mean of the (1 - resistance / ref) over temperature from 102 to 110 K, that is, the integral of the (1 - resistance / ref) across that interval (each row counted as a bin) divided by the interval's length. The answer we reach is -0.199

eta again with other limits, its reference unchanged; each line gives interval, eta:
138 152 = -0.010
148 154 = 0.003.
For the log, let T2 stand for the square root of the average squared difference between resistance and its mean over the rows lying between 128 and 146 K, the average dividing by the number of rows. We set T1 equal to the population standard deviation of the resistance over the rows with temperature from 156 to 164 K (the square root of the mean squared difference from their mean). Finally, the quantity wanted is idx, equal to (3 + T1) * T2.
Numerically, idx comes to 0.7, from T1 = 0.03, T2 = 0.22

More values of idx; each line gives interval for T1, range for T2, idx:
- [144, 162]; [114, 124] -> 0.2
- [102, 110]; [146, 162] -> 0.6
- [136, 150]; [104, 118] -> 0.4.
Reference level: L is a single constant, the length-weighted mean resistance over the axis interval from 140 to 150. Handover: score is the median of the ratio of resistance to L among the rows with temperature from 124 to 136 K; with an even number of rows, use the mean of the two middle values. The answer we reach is 1.05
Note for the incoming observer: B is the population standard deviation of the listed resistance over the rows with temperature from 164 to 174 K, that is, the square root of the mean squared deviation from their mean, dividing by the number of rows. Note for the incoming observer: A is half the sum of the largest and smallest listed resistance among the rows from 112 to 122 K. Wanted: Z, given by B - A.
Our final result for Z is -6.4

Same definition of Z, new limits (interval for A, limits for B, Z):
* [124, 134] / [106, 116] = -6.1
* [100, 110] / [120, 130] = -6.8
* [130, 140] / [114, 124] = -5.7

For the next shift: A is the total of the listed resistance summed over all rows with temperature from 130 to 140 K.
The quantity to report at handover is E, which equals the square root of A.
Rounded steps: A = 29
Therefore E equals 5.4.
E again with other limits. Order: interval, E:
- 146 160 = 6.4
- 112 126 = 6.8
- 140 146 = 4.2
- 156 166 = 5.5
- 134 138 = 3.4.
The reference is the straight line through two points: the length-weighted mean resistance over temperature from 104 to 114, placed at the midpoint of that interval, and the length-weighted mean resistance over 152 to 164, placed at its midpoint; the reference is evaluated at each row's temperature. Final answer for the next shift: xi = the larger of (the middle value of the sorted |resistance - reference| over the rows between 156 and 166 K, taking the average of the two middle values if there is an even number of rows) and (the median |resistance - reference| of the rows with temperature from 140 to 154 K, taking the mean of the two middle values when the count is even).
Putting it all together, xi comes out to 0.322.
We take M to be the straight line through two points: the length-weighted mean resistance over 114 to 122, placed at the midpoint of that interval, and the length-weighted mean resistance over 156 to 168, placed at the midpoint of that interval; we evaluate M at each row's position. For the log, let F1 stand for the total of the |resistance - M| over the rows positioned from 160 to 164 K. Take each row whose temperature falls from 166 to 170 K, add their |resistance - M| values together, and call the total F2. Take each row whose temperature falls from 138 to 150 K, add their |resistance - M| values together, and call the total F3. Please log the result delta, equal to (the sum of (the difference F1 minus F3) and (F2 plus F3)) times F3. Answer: 2.2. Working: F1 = 0.3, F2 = 0.7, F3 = 2.08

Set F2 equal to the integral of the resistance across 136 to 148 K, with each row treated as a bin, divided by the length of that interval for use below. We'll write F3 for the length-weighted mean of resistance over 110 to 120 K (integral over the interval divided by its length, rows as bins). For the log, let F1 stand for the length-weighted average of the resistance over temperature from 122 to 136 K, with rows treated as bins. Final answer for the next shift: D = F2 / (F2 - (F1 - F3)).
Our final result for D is 0.943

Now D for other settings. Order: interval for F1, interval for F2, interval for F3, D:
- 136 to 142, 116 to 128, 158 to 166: 0.967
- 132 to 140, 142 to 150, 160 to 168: 1.003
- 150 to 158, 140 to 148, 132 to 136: 0.963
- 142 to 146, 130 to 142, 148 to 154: 1.010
